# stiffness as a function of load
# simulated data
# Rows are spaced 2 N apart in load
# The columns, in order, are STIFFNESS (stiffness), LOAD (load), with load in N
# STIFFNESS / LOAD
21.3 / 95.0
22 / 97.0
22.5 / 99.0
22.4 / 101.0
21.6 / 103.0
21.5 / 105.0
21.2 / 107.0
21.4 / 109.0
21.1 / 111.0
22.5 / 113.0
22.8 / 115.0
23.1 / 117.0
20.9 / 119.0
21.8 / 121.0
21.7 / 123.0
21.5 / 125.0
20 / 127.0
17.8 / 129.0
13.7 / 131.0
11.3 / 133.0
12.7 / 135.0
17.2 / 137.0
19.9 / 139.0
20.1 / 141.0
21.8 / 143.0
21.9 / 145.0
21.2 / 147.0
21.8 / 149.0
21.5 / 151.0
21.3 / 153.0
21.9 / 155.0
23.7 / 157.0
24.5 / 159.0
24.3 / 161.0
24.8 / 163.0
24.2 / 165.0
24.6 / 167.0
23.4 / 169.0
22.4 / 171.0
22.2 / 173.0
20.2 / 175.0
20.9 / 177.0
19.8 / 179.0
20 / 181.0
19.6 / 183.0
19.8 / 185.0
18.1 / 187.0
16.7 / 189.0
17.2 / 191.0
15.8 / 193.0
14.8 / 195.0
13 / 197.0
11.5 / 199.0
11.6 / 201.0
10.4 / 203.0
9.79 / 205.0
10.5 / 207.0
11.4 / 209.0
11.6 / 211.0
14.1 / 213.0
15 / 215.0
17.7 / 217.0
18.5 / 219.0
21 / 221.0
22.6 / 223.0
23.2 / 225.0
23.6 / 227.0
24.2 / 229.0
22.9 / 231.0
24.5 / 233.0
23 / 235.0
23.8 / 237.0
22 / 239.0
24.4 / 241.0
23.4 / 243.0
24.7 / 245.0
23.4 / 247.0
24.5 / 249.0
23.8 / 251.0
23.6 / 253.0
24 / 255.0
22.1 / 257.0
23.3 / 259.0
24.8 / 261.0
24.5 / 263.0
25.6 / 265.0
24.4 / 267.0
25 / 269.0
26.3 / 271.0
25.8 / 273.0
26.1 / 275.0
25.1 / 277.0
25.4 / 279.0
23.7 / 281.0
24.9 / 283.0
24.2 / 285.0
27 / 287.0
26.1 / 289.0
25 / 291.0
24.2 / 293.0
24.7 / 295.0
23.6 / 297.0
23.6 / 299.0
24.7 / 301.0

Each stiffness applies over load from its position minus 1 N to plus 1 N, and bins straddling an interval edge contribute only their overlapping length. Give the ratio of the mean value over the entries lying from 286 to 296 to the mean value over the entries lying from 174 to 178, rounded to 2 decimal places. 1.24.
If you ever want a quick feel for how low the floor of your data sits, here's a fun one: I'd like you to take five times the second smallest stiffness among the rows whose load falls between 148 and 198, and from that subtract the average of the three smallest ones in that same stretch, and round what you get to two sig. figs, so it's 59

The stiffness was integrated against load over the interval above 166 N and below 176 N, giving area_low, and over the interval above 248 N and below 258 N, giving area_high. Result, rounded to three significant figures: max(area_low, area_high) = 236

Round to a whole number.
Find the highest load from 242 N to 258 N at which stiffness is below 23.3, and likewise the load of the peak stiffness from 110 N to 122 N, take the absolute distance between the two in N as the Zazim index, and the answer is 140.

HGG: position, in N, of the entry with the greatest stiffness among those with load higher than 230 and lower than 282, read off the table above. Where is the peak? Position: 271.0 N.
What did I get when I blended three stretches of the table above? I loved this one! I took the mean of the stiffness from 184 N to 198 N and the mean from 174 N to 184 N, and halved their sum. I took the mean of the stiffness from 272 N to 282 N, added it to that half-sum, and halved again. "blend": 21.8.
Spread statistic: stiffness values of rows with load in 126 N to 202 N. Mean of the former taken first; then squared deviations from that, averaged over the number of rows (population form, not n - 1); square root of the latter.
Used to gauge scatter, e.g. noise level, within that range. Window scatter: 3.9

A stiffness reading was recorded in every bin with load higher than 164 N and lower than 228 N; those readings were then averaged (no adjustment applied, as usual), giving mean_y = 18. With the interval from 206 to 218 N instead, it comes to 13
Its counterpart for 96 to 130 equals 22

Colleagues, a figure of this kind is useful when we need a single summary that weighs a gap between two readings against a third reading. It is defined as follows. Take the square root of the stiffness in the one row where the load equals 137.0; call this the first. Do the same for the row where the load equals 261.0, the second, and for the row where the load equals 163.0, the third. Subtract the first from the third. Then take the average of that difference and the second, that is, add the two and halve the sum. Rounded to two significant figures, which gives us 2.9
